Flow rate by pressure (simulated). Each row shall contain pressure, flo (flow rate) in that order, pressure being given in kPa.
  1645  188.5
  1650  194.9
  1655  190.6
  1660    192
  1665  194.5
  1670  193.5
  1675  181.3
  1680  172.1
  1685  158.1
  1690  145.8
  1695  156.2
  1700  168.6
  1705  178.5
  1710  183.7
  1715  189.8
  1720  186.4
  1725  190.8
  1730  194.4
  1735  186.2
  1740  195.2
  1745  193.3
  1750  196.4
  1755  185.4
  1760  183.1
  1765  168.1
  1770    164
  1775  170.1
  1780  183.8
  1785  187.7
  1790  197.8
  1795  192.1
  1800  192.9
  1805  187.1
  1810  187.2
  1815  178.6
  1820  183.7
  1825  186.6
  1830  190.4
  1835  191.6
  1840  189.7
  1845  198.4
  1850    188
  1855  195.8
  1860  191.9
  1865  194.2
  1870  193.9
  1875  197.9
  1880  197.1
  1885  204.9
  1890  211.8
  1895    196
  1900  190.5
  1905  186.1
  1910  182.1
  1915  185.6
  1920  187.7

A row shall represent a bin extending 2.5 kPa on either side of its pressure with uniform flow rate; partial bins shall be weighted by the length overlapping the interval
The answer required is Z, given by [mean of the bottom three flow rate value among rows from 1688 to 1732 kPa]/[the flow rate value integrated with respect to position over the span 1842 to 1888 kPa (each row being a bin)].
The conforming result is 0.017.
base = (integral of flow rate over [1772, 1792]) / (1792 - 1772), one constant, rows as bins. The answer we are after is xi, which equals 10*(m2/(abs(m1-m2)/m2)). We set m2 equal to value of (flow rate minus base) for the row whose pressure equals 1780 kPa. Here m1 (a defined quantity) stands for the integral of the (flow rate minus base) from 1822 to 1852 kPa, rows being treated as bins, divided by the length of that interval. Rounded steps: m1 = 7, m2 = 0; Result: 0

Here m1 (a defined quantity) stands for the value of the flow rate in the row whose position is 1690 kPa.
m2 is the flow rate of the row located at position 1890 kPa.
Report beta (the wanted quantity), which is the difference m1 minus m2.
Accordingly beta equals -66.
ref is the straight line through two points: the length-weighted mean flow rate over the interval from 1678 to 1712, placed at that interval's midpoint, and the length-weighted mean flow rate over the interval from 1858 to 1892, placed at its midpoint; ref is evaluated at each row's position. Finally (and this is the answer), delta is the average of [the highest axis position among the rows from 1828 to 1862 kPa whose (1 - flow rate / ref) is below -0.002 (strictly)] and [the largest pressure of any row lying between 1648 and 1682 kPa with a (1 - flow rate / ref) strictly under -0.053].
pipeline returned 1767.5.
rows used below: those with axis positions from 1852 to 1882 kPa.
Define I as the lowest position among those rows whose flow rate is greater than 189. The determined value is 1855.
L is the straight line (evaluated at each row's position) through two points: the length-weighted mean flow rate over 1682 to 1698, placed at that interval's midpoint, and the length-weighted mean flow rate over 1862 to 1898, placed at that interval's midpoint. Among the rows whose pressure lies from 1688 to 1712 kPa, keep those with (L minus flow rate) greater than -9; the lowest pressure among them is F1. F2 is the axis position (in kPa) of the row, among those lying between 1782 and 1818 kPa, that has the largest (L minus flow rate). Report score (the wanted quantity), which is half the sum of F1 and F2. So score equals 1752.5 kPa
